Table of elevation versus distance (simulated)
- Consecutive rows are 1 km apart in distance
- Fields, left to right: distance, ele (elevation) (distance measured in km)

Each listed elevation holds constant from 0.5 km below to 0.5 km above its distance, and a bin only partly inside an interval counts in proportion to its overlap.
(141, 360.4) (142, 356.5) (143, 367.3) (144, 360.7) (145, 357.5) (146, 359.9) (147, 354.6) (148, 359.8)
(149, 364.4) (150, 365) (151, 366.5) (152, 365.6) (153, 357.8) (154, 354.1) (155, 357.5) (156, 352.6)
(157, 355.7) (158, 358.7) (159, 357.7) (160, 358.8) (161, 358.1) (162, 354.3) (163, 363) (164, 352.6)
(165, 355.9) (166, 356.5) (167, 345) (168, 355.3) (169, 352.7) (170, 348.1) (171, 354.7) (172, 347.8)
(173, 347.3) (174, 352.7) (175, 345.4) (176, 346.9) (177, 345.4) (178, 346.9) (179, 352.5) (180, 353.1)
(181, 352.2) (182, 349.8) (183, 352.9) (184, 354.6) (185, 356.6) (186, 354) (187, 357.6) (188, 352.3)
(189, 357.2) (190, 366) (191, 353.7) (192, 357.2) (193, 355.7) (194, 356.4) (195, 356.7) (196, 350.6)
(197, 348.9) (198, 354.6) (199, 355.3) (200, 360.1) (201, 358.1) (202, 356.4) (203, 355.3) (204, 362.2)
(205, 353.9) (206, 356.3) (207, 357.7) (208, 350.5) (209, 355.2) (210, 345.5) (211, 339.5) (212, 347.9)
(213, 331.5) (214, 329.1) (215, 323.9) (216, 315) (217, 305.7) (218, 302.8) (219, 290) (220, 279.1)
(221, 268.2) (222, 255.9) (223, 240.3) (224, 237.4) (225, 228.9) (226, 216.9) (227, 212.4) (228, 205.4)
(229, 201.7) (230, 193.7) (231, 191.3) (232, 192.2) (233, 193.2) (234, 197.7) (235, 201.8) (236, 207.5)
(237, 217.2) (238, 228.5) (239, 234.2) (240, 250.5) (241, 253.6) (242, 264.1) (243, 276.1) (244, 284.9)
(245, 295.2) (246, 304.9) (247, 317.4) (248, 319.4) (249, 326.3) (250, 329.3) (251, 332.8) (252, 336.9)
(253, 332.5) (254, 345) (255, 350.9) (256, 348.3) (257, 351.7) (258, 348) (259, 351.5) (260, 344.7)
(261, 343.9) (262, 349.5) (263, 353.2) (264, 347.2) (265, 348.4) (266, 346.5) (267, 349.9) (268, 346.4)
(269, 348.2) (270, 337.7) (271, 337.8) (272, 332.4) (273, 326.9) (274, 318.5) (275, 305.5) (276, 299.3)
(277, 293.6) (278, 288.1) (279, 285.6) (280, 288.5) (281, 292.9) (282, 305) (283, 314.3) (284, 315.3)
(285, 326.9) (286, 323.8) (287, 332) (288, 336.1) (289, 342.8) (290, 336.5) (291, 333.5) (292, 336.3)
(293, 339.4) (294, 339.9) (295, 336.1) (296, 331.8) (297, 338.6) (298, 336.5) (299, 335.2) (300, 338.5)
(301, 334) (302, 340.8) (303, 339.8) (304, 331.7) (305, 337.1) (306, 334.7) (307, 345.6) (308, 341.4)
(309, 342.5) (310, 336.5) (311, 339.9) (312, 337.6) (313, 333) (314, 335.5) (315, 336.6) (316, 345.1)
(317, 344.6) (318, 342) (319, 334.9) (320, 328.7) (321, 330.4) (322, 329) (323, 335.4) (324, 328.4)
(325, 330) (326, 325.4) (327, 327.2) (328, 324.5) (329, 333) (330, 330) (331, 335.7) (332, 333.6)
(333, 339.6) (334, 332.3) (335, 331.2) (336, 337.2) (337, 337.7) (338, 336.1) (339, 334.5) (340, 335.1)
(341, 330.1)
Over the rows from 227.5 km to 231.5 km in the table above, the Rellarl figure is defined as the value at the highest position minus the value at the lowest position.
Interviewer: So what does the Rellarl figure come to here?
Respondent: -14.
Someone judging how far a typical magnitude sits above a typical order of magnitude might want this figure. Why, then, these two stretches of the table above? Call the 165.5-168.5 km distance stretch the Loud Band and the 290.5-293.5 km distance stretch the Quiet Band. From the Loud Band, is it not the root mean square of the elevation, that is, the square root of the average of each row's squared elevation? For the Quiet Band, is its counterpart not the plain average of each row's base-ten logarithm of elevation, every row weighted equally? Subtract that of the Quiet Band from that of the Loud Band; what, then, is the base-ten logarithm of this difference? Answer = 2.54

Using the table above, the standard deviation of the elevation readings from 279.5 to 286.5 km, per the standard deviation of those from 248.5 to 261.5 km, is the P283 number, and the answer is 1.6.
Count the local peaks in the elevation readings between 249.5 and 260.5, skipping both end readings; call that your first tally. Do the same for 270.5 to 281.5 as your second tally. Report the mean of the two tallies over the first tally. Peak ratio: 0.50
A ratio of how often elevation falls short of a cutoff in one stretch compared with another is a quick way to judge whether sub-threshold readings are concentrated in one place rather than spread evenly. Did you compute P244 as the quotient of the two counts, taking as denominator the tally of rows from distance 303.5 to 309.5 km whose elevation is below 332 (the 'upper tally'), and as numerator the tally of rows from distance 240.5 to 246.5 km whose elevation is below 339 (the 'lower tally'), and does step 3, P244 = 6.0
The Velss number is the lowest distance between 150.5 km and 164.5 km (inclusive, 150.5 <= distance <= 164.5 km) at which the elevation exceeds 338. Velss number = 151 km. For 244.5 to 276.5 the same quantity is 254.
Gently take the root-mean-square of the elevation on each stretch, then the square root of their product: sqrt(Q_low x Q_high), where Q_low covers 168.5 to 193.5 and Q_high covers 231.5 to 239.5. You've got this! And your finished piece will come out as 272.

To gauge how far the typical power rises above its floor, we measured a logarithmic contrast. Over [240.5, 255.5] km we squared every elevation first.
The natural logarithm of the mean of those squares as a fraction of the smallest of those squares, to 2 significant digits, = 0.42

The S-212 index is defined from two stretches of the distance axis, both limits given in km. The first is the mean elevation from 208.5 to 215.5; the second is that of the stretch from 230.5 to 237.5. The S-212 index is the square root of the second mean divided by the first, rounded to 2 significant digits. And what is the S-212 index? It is 0.77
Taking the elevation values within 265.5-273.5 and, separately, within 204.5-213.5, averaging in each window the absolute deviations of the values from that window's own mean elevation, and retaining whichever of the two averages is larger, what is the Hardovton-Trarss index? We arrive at 7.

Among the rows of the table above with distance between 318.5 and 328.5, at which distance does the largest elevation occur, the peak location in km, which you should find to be 323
